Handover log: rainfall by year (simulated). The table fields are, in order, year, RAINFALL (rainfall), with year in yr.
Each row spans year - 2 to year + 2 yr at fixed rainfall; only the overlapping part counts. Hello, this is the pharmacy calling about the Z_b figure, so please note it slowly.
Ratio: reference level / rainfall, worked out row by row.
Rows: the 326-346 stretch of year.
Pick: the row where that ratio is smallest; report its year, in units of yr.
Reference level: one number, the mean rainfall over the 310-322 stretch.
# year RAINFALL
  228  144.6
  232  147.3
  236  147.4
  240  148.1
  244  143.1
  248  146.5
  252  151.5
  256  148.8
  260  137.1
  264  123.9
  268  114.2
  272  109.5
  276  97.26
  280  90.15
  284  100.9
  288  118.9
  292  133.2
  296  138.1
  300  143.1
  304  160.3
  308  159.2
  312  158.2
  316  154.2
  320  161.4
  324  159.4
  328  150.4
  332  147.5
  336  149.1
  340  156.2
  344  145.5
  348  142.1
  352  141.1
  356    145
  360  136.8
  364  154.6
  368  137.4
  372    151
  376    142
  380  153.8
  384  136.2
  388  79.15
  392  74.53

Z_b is 340 yr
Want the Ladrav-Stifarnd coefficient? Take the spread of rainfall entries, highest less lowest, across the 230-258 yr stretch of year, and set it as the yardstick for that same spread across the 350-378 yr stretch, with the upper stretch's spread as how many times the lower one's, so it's 2.1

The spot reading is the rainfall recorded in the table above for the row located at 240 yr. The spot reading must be 148.1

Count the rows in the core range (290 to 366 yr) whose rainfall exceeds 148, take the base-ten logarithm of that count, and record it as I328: 1.00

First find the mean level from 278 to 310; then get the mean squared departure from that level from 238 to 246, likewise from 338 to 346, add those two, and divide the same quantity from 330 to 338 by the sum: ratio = 0.47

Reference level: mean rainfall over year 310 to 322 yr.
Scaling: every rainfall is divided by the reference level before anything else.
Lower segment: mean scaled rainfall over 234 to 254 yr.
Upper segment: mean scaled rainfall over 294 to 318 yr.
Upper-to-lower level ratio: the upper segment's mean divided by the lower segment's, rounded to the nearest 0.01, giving 1.03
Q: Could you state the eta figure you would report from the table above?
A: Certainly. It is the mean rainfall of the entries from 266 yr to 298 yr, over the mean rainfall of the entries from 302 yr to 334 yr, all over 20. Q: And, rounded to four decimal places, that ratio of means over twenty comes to 0.0361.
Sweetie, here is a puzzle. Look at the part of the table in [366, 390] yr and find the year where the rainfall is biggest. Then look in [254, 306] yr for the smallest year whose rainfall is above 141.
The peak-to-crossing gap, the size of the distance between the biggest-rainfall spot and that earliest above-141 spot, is 124 yr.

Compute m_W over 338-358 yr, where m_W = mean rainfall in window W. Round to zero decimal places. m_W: 146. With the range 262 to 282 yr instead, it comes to 107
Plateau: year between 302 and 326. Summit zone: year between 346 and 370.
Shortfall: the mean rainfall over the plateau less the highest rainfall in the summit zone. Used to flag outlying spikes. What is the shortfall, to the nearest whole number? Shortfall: 4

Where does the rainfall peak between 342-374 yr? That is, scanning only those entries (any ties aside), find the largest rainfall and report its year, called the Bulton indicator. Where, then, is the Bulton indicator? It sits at 364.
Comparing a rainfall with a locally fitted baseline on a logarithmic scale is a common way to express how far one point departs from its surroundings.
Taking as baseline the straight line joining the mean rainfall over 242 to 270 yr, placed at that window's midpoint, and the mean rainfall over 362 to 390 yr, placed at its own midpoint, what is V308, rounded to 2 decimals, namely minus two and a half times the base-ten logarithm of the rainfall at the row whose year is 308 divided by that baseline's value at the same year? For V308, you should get -0.16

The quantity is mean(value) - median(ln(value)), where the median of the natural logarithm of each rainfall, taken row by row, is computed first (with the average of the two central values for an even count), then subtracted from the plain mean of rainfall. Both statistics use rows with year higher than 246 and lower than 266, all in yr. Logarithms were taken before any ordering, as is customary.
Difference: 137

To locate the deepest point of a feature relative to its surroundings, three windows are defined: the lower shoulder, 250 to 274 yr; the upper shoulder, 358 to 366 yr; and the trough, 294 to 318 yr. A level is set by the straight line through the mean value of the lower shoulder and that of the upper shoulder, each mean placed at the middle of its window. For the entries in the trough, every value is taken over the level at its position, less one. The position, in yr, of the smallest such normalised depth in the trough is 296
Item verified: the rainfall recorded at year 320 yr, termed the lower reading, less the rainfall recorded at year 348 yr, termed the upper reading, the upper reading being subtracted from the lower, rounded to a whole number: 19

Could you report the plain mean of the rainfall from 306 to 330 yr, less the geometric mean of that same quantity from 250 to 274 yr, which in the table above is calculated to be 27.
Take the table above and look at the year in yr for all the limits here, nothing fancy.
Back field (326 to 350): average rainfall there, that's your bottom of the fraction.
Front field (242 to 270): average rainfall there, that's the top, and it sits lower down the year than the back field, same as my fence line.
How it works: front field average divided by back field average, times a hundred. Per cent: 93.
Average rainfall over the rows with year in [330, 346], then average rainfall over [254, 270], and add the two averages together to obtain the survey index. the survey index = 281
